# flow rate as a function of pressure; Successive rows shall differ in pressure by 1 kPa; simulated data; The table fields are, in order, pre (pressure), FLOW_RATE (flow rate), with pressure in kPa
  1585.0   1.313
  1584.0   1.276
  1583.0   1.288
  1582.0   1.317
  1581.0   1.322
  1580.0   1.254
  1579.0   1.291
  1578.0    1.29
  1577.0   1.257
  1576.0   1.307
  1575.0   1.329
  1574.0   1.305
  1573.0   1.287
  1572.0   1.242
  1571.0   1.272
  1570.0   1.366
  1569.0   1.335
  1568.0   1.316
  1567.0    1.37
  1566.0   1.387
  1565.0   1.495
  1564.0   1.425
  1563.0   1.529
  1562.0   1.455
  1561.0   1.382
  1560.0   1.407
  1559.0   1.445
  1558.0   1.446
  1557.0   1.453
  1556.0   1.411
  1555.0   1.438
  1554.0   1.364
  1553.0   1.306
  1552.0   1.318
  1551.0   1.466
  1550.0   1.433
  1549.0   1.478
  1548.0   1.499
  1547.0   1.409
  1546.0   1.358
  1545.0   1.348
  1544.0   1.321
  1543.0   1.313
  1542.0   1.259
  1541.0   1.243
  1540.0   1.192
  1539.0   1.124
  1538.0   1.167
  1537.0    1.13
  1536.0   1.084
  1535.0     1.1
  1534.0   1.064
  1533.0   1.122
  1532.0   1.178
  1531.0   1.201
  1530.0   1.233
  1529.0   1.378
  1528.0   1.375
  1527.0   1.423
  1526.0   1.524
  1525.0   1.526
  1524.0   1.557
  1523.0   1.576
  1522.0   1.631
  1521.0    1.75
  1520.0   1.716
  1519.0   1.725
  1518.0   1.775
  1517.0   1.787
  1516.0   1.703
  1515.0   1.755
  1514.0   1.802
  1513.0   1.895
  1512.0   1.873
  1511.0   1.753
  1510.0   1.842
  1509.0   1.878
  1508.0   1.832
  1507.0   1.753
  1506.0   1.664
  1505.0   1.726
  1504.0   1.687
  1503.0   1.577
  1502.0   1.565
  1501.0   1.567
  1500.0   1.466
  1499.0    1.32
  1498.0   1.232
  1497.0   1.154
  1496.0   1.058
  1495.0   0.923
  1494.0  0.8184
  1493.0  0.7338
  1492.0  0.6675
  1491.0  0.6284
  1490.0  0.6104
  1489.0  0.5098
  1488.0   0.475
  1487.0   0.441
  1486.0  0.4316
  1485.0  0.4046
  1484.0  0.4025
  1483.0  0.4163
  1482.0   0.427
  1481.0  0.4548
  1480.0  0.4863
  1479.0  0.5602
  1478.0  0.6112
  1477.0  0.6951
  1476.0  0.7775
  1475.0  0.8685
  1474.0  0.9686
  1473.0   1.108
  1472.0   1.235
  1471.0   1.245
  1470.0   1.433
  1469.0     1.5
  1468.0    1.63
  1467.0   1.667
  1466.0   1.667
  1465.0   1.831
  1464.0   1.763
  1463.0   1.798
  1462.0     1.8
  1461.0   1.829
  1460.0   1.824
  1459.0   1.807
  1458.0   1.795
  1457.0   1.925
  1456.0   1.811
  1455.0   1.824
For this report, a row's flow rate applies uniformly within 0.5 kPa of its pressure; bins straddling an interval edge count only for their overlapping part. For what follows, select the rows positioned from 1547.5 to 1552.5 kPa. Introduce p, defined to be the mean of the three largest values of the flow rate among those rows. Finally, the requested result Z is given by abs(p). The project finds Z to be 1.48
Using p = 1.5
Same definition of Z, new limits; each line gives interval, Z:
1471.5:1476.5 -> 1.10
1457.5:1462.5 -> 1.82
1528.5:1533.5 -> 1.27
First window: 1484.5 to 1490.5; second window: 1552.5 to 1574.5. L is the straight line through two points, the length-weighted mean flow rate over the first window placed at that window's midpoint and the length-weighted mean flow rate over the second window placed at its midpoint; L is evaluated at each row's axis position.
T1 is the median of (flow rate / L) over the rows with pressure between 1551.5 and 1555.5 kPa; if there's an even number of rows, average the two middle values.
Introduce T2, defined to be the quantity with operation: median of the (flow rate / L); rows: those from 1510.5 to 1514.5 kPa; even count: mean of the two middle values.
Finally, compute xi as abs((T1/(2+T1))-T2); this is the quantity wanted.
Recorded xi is 2.0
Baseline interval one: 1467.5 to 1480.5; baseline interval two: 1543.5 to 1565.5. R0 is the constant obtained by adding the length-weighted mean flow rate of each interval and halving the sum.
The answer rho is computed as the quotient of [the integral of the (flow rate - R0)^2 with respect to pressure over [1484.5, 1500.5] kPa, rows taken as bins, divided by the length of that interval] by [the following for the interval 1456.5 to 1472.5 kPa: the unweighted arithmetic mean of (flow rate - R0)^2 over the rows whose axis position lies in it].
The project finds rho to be 1.1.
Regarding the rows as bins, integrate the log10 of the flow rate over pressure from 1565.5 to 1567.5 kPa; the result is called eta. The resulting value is 0.28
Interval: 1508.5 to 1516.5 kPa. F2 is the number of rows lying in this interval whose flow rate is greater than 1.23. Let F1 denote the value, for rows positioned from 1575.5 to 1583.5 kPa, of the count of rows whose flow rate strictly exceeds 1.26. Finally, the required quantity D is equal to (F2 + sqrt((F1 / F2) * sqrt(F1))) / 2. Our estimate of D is 4.7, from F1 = 6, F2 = 8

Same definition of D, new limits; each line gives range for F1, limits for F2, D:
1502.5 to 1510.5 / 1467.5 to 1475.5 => 3.6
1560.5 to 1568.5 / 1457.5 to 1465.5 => 4.8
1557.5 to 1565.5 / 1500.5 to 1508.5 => 4.8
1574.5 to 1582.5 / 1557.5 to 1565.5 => 4.7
